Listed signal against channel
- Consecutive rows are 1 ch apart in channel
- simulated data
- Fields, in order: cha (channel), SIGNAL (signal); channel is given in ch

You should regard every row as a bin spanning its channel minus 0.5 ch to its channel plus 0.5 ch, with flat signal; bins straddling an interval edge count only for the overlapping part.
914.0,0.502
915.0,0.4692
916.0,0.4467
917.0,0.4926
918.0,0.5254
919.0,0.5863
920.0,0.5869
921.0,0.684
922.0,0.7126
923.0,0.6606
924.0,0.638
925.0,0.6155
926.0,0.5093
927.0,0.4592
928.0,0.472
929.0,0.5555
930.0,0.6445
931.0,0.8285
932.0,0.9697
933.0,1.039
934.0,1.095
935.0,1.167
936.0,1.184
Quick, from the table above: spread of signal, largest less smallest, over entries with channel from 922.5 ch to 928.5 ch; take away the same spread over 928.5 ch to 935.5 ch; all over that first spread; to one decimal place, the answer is -2.0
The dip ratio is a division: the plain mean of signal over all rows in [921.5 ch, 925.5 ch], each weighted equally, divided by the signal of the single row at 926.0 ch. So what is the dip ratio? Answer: 1.3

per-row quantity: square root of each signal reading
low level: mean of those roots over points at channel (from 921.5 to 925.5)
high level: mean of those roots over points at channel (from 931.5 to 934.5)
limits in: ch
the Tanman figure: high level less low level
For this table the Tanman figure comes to 0.21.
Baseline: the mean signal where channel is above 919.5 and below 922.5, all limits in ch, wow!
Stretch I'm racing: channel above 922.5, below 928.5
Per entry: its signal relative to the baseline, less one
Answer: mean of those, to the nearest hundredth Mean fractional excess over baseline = -0.15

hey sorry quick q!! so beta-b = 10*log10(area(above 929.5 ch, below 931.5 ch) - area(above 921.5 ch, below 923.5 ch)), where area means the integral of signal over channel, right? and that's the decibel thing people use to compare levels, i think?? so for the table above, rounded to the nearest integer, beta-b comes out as -10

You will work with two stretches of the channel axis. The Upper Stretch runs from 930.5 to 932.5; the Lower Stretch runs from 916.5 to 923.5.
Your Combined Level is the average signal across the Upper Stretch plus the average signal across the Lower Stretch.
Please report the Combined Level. 1.51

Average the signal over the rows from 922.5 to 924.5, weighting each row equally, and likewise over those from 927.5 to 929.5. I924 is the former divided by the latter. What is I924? 1.3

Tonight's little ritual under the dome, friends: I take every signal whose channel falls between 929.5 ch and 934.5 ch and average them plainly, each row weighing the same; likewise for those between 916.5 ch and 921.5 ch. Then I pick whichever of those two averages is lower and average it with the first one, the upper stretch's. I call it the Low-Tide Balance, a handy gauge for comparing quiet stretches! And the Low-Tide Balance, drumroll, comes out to 0.75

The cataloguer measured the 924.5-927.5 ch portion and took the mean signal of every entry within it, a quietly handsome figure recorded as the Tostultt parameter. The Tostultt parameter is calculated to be 0.53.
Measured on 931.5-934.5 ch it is 1.03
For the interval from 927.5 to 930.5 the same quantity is 0.56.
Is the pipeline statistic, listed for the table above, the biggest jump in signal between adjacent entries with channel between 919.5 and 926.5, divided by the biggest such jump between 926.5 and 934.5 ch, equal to 0.58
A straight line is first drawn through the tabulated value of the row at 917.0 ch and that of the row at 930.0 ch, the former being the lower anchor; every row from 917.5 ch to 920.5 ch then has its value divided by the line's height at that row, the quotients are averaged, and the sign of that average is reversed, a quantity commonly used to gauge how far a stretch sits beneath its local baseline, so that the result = -1.10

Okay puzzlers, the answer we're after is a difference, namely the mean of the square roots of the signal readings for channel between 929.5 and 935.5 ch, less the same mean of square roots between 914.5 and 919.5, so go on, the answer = 0.26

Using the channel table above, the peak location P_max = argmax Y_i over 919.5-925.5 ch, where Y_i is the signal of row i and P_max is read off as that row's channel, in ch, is 922.0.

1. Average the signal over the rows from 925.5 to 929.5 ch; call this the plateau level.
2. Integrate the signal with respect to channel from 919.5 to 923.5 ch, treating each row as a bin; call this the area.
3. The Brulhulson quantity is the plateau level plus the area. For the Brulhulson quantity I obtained 3.14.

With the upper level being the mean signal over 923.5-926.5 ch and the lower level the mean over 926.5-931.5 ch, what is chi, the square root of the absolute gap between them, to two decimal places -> 0.07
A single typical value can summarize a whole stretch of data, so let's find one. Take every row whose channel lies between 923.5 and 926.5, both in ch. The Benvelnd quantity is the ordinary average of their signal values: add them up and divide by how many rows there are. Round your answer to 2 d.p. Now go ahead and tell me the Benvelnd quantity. 0.59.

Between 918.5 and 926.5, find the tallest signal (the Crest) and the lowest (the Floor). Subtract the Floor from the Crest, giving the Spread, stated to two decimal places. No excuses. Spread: 0.20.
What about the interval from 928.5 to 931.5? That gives 0.27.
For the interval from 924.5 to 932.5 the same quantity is 0.51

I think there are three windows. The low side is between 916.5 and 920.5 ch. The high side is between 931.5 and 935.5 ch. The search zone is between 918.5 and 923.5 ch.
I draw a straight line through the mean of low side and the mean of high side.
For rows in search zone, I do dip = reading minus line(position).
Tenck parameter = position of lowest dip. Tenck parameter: 923.0 ch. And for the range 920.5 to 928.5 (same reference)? 928.0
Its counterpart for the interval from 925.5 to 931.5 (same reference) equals 928.0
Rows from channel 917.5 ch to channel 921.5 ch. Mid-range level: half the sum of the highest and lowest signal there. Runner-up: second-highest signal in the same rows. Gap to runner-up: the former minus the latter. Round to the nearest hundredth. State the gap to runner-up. 0.02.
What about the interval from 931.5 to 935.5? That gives -0.03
